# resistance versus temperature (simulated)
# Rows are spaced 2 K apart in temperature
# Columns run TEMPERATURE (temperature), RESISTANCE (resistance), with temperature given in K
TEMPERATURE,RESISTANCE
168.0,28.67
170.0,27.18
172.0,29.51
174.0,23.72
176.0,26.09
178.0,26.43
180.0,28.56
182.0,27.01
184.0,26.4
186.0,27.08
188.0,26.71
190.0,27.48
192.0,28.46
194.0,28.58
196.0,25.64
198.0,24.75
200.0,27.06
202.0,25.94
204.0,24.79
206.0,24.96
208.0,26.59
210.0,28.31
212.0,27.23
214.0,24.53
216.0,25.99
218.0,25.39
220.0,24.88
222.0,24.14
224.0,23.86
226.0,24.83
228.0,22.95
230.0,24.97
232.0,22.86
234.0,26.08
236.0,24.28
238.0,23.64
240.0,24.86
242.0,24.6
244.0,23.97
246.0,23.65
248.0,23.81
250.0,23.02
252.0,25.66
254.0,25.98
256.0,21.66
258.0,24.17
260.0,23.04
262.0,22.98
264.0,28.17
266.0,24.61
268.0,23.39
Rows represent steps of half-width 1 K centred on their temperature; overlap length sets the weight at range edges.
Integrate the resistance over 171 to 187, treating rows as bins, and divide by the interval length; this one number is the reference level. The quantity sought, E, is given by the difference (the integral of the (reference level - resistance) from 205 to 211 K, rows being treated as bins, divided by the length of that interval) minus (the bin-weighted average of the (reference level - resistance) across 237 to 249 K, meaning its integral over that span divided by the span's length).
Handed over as -2.5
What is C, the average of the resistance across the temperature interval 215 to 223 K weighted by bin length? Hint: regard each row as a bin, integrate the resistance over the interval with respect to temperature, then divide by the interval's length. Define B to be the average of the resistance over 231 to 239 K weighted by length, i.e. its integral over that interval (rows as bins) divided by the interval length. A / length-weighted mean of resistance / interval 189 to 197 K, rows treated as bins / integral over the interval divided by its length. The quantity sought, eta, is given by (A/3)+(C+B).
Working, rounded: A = 27.5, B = 24.2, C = 25.1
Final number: 58.5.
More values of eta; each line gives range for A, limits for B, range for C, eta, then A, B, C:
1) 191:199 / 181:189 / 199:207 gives 61.4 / 26.9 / 26.8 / 25.7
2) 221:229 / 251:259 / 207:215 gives 59.0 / 23.9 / 24.4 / 26.7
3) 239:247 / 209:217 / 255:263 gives 57.6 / 24.3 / 26.5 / 23.0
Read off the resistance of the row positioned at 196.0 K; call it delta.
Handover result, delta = 25.64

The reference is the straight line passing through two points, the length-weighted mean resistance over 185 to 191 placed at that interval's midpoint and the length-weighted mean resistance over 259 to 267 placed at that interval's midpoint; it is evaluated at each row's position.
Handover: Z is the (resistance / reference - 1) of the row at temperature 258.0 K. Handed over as -0.03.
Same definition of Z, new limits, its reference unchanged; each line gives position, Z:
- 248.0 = -0.05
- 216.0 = -0.01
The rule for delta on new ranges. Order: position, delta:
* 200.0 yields 27.06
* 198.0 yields 24.75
